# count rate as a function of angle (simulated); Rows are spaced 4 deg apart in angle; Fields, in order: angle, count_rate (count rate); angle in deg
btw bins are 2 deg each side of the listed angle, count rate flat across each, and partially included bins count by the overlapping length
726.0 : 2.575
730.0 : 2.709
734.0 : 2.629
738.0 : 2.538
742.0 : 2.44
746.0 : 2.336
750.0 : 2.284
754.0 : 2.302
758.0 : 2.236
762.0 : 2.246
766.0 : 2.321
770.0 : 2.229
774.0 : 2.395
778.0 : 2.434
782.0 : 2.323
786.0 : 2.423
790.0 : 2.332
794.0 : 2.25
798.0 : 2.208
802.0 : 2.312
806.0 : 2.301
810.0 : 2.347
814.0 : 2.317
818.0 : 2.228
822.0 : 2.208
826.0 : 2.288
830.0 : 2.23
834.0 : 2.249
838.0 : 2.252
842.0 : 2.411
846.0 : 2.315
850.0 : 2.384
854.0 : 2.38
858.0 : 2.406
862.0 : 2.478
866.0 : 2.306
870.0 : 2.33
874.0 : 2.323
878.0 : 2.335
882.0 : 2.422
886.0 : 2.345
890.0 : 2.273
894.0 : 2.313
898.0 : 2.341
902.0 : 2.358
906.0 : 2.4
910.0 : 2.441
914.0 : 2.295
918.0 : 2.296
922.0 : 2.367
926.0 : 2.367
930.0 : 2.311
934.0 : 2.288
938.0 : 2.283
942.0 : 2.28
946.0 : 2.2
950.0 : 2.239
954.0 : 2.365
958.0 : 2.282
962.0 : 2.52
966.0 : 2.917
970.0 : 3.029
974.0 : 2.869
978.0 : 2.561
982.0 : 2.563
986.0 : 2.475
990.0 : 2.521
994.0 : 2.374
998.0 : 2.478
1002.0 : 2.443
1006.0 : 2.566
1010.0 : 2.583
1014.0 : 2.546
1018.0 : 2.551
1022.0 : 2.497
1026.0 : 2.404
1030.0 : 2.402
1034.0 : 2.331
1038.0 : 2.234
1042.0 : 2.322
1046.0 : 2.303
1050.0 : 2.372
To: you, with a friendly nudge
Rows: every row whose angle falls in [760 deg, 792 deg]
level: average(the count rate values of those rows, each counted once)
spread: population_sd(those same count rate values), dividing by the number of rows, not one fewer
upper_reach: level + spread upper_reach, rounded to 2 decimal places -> 2.41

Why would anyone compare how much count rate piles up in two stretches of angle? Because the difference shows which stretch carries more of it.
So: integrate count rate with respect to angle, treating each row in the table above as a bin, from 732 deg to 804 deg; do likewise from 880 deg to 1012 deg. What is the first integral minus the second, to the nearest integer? -153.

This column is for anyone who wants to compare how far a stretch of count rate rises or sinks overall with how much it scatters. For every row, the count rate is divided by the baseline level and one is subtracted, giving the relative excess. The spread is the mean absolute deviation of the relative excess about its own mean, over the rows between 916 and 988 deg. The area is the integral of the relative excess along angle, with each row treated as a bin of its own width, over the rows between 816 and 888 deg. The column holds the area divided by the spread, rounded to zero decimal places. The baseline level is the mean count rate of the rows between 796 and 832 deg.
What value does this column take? 21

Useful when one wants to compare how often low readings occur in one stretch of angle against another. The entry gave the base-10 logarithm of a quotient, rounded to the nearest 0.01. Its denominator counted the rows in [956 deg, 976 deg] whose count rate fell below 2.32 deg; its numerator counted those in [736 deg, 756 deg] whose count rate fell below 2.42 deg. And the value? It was 0.48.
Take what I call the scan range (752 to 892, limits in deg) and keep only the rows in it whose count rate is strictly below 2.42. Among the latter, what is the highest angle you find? 890.0 deg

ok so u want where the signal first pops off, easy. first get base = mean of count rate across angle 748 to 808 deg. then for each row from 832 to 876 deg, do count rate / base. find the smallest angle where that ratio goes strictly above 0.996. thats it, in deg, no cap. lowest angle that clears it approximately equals 842.0 deg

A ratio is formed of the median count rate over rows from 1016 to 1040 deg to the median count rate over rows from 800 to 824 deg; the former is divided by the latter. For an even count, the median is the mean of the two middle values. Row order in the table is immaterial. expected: 1.04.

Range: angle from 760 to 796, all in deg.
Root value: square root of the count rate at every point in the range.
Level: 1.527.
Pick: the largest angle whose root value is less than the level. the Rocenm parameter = 794.0 deg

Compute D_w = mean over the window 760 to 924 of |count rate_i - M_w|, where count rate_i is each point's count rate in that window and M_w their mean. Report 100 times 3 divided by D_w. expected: 5522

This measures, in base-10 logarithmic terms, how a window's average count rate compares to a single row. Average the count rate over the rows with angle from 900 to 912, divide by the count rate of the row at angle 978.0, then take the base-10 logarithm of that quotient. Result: -0.028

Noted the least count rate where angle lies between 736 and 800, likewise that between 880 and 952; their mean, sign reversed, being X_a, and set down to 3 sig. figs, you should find -2.20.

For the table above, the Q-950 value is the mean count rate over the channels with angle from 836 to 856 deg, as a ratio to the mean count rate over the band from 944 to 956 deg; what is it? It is 1.04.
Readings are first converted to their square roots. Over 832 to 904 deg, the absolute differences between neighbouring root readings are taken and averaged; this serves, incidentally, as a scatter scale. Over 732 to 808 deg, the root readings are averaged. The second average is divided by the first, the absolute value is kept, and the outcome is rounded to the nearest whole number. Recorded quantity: 83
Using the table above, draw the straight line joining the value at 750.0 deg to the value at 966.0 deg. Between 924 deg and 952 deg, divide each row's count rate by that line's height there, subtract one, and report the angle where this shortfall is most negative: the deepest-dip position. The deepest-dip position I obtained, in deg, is 946.0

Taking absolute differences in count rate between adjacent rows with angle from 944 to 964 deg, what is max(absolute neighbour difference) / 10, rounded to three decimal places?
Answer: 0.024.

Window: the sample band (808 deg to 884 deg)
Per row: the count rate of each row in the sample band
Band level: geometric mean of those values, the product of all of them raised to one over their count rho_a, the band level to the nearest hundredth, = 2.33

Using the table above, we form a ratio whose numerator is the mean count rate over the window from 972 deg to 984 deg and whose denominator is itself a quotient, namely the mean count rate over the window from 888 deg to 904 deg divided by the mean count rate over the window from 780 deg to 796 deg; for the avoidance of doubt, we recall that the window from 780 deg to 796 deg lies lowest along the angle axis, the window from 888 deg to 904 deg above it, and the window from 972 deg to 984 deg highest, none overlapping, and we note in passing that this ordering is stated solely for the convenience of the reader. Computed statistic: 2.68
